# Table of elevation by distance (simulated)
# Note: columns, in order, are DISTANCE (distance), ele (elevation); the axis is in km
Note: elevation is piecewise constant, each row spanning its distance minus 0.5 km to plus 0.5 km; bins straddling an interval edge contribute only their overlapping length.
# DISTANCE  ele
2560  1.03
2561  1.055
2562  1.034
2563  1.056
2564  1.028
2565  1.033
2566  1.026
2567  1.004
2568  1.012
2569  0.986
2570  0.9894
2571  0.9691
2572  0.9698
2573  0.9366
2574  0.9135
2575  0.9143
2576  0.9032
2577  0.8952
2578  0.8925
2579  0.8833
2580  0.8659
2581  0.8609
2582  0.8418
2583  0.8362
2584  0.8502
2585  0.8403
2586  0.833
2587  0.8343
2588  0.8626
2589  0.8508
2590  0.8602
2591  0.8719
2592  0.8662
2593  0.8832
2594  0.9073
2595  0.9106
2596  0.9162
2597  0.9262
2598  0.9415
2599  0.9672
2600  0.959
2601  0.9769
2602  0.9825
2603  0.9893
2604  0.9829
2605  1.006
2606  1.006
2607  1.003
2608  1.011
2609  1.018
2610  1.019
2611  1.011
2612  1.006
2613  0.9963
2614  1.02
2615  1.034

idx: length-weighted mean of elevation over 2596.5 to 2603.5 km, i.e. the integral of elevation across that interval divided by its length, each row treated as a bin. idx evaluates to 0.96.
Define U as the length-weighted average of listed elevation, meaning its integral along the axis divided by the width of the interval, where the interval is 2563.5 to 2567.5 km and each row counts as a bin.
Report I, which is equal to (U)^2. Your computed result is 1.05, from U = 1.02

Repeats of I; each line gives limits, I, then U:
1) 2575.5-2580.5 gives 0.79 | 0.89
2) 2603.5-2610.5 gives 1.01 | 1.01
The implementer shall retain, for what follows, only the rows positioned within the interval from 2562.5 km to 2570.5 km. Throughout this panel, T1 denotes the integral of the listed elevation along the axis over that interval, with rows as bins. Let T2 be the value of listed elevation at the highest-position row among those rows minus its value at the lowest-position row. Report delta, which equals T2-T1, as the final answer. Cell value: -8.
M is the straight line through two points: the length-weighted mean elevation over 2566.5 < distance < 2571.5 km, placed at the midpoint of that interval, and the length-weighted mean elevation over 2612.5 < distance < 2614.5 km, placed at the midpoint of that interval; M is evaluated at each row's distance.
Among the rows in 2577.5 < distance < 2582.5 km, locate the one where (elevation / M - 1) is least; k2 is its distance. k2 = 2582 km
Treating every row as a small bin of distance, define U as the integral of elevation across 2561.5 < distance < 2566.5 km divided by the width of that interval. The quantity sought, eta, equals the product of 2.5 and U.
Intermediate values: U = 1.04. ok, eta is 2.59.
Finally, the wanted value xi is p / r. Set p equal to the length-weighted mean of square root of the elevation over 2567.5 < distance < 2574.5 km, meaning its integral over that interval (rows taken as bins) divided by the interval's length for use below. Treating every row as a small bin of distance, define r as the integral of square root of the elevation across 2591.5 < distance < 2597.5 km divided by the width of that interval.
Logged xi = 1.04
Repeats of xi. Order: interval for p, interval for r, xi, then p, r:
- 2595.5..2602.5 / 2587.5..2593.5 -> 1.05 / 0.98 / 0.93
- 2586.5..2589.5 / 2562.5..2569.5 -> 0.91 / 0.92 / 1.01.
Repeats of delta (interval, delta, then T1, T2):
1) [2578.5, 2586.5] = -7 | 6.8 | -0.050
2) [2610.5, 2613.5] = -3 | 3.0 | -0.015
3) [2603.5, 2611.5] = -8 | 8.1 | 0.028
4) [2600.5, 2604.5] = -4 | 3.9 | 0.006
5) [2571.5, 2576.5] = -5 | 4.6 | -0.067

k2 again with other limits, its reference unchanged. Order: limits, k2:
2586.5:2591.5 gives 2587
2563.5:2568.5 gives 2567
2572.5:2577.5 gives 2577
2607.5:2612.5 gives 2612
